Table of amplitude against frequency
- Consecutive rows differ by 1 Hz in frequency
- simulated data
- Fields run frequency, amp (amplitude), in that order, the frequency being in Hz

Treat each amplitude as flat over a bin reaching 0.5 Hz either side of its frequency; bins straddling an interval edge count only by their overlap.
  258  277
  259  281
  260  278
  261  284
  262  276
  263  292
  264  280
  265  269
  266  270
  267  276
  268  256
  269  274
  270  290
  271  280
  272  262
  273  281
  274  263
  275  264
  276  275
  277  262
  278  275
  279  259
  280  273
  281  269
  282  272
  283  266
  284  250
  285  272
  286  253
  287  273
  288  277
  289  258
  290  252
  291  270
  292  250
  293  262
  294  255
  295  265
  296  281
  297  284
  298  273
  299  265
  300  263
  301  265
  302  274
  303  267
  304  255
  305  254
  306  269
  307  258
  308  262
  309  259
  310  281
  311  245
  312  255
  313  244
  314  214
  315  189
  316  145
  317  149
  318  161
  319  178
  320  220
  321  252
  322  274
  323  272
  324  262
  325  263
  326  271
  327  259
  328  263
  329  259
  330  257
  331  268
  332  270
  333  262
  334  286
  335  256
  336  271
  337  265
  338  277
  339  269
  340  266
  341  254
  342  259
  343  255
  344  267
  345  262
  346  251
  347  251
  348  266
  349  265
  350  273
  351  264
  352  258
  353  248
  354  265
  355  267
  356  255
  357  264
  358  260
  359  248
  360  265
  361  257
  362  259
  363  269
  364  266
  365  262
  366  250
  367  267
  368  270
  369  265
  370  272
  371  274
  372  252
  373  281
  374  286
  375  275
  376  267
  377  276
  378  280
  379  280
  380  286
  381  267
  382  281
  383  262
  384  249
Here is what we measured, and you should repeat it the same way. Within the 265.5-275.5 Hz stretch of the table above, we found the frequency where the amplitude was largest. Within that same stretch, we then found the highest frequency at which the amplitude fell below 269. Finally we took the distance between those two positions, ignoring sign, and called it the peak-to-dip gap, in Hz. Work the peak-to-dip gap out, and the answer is 5 Hz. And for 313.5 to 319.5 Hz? 5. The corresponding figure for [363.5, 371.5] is 2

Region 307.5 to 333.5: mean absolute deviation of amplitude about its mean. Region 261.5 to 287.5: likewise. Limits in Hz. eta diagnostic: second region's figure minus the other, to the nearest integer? -25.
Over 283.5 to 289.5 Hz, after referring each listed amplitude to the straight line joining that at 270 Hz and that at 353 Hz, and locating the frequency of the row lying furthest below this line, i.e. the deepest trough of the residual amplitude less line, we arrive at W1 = 284 Hz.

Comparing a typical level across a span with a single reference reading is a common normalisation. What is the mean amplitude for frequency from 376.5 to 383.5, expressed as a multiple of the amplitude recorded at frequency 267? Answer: 1.00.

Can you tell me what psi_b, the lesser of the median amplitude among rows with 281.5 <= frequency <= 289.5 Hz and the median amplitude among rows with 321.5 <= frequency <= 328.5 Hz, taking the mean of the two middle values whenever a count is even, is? 263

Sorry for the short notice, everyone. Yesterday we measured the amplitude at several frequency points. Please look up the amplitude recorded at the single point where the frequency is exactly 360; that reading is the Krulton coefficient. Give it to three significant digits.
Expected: 265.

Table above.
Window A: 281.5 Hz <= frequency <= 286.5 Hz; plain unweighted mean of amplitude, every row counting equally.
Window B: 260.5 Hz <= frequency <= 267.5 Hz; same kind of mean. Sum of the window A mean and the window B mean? 541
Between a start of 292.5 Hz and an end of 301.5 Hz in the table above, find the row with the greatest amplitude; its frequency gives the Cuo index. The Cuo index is 297 Hz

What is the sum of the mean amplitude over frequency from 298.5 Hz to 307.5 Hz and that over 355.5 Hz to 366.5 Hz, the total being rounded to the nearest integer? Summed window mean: 523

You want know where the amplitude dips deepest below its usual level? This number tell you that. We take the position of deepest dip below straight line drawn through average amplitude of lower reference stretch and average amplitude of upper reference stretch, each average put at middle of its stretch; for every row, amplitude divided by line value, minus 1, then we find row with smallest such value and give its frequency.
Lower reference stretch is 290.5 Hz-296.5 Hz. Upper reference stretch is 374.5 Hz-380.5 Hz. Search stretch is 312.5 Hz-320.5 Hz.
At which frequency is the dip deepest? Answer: 316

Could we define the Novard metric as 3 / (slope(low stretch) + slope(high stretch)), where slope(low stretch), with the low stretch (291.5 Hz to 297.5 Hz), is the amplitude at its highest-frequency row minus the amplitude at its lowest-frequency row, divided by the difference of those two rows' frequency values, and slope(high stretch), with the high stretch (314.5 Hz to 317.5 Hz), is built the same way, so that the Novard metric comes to -0.23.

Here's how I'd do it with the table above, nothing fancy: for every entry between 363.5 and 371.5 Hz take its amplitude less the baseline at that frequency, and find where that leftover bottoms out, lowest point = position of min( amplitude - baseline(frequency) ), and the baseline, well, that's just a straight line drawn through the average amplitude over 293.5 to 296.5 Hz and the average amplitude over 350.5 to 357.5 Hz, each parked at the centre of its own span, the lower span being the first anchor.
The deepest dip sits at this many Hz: 366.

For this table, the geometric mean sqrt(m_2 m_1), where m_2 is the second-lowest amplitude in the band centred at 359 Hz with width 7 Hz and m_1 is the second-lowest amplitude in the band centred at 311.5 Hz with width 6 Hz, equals 249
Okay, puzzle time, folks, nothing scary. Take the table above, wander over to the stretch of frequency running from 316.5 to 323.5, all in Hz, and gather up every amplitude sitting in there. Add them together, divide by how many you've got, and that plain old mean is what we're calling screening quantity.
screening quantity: 215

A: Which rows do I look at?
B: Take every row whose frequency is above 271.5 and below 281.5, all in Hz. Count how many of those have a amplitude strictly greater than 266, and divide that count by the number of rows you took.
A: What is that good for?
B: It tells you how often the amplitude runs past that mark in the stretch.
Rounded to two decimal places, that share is 0.50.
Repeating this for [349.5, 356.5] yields 0.29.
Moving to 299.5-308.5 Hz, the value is 0.33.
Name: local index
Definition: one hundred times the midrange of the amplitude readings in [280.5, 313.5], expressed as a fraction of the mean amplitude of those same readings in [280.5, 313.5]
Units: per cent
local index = 100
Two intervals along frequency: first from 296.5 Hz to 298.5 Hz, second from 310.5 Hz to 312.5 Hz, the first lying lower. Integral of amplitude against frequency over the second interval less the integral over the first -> -57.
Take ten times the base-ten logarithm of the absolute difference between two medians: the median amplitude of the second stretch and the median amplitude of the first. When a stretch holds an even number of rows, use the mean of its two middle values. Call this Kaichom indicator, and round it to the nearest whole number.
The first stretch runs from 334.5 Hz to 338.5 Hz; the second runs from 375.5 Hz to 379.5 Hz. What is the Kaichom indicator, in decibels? 10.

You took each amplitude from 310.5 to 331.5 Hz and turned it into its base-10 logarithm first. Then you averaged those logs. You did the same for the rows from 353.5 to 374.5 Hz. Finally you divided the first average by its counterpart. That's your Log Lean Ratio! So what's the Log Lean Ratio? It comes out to 0.97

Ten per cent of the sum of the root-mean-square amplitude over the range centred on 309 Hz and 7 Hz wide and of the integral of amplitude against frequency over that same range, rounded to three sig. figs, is 209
